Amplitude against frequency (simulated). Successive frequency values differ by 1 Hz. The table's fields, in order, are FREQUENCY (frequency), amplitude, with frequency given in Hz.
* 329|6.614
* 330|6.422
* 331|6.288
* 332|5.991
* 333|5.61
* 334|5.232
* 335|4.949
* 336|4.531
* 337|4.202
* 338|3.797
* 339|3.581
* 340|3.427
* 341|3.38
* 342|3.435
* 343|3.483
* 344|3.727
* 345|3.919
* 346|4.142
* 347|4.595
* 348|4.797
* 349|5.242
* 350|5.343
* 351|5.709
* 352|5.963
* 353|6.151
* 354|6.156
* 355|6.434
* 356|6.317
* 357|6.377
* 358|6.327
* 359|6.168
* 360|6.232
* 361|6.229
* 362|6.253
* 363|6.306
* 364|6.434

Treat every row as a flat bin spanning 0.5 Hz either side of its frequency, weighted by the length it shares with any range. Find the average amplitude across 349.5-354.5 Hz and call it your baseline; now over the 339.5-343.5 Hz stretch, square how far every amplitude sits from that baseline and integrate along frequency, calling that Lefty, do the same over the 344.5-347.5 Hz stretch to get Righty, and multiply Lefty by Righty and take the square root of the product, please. 14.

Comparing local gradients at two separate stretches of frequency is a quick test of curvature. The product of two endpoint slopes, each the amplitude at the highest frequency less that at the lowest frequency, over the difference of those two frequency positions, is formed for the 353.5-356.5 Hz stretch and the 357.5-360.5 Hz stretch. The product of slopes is 0.00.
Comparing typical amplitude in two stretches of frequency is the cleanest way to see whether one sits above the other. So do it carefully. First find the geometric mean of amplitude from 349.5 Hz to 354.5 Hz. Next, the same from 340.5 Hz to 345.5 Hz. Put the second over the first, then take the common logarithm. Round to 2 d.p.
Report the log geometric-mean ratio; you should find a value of -0.21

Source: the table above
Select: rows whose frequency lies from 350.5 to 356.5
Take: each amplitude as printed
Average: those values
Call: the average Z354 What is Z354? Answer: 6.1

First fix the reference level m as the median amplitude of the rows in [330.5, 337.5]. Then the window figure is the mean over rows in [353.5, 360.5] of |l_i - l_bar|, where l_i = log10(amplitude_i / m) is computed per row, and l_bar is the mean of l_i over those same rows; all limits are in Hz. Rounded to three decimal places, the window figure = 0.006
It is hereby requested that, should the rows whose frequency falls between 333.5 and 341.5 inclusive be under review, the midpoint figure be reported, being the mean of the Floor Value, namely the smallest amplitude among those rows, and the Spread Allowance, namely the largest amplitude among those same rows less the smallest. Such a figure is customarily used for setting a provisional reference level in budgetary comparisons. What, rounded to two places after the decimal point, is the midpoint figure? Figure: 2.62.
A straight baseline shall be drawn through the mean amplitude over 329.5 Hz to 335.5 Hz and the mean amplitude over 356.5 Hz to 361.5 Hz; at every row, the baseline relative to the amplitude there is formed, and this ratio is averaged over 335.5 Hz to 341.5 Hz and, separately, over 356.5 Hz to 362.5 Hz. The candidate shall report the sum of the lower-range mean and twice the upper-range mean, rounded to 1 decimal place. 3.6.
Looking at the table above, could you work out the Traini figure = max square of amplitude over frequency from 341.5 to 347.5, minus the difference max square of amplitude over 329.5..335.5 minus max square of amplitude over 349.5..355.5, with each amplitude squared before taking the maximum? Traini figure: 21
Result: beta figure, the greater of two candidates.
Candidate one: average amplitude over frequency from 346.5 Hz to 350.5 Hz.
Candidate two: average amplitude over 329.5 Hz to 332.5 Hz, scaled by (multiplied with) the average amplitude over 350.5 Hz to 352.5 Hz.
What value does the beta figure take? 36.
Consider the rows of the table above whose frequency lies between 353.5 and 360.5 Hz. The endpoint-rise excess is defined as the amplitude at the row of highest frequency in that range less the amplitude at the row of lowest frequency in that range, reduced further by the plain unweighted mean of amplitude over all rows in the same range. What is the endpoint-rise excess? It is -6.2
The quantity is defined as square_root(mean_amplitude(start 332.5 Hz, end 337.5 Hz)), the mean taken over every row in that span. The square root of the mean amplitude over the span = 2.21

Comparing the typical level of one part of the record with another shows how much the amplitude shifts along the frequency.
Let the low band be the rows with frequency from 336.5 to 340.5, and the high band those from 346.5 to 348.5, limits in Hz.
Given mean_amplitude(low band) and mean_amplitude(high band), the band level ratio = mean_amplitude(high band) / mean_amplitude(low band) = 1.25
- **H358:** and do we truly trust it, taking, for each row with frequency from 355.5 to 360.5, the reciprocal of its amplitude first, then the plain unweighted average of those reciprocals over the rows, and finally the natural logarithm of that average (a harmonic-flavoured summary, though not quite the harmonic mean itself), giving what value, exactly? -1.84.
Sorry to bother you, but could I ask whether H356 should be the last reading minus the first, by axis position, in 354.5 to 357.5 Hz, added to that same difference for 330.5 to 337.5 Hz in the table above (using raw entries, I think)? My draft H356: -2.1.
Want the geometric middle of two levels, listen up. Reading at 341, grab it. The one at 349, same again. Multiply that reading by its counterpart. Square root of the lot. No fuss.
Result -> 4.2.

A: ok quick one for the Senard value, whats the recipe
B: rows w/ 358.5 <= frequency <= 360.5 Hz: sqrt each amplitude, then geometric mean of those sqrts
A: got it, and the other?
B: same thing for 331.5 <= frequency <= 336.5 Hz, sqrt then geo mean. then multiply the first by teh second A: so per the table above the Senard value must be 5.7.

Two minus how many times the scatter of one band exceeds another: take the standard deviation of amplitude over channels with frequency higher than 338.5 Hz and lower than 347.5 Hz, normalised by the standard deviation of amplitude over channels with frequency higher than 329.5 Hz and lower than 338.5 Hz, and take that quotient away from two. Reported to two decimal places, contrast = 1.56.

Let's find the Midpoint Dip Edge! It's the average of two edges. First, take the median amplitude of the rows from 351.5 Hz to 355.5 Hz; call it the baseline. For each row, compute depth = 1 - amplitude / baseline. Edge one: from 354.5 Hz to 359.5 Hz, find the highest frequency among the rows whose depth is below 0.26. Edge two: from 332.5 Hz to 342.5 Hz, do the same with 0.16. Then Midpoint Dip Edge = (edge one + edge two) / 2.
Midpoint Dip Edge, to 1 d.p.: 346.5 Hz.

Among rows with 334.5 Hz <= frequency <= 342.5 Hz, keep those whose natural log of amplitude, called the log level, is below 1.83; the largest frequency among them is 342 Hz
